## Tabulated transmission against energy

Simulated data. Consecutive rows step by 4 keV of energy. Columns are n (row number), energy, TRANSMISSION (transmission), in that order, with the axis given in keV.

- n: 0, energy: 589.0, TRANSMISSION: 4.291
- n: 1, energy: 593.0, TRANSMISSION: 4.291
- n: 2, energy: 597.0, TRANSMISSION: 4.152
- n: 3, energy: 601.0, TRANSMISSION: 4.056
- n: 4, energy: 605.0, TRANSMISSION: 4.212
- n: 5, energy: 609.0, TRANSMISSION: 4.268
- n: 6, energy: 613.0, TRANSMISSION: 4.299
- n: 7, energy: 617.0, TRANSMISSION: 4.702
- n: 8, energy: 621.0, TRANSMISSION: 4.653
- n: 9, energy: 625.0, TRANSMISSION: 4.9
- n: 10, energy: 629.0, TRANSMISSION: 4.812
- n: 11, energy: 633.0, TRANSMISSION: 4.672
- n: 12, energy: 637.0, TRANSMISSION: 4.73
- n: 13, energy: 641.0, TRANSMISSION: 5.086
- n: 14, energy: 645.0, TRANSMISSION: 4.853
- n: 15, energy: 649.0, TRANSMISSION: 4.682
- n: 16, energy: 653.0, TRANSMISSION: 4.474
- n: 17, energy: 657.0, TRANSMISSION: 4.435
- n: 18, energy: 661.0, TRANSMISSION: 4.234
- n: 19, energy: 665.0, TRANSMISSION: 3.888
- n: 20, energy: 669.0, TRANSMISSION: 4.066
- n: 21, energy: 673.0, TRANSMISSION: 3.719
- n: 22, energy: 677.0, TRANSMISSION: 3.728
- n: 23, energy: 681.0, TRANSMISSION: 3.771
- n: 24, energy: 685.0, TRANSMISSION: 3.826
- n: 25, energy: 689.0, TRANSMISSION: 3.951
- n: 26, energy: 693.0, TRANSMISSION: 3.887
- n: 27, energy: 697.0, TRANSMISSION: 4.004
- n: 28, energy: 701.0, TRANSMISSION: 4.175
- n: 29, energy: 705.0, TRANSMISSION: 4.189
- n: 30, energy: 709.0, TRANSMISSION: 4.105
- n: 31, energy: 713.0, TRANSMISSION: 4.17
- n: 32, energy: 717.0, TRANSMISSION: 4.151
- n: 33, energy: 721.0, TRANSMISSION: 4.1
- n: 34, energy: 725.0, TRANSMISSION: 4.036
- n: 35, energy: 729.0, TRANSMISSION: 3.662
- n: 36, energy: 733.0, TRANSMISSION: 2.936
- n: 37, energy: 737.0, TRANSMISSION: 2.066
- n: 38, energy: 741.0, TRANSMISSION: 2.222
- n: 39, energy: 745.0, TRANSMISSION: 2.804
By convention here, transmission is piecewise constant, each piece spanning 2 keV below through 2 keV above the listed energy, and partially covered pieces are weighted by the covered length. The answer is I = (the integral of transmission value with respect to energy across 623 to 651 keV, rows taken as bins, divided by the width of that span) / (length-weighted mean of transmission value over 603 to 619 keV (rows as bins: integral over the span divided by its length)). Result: 1.10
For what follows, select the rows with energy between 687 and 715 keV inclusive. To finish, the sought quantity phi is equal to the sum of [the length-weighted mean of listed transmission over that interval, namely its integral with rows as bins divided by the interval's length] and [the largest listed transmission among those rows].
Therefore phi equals 8.3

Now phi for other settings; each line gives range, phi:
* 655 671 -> 8.6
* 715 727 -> 8.2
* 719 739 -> 7.5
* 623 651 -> 9.9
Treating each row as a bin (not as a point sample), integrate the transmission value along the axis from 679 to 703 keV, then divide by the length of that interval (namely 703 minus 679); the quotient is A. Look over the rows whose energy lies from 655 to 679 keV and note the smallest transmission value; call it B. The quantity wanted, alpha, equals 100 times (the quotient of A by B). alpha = 106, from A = 3.9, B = 3.719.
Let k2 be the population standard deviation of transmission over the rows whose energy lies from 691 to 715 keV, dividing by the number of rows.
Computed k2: 0.11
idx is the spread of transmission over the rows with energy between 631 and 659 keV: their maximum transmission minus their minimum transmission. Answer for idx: 0.65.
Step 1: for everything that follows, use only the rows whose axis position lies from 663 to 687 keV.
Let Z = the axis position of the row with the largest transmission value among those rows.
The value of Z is 669.0 keV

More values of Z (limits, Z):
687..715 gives 705.0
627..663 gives 641.0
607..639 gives 625.0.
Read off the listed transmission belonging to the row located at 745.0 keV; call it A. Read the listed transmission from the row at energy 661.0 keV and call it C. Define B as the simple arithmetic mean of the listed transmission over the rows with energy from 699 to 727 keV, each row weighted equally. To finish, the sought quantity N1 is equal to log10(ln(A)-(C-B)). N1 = -0.03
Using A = 2.804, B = 4.13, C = 4.234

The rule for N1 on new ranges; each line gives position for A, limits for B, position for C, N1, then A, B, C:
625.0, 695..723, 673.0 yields 0.30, 4.9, 4.13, 3.719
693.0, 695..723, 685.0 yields 0.22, 3.887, 4.13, 3.826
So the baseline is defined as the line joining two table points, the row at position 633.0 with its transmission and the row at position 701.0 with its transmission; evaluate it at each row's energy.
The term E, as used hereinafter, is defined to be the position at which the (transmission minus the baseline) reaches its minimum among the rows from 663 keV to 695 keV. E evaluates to 673.0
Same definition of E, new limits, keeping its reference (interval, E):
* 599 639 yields 601.0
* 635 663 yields 661.0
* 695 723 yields 697.0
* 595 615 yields 601.0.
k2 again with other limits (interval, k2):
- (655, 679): 0.26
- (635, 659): 0.22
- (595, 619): 0.20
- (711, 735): 0.44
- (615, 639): 0.09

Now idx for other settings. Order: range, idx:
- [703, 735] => 1.25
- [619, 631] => 0.25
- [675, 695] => 0.22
